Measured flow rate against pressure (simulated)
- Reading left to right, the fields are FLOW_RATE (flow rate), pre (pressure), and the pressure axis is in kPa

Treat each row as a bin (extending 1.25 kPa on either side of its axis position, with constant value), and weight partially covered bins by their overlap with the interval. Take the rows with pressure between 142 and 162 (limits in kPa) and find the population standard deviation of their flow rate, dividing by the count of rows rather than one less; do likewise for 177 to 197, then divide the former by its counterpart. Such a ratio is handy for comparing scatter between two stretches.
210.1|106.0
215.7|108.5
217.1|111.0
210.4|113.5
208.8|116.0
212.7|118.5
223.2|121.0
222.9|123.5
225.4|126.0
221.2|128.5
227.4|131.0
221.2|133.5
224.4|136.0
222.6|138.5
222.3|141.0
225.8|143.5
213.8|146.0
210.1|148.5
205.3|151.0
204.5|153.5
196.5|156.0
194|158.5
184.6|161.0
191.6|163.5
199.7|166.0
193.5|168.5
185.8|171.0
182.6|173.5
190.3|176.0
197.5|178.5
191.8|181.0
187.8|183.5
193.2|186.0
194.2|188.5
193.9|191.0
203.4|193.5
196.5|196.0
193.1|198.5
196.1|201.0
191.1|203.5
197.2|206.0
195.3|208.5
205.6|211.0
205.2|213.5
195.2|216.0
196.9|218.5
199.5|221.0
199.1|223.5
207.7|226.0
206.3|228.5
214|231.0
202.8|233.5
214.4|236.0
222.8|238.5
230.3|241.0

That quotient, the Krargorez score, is 2.8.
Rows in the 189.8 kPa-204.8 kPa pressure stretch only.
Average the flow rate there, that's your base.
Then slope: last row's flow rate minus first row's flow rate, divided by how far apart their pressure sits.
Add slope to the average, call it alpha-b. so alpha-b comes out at 195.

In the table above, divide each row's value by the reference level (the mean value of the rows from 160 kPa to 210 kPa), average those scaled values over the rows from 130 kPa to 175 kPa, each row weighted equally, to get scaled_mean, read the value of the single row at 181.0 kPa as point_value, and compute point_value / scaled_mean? 180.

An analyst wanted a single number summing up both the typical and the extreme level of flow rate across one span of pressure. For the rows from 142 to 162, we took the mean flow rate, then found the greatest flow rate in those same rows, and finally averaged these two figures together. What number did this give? 215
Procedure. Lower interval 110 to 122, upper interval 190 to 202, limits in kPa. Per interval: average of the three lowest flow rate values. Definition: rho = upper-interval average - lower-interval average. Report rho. -16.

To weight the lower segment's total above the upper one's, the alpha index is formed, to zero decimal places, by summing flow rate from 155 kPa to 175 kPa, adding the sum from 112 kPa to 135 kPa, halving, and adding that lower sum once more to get 3724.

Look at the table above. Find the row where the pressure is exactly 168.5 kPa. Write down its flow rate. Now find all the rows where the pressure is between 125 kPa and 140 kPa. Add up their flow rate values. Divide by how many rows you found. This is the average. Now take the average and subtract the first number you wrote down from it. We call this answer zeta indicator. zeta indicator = 30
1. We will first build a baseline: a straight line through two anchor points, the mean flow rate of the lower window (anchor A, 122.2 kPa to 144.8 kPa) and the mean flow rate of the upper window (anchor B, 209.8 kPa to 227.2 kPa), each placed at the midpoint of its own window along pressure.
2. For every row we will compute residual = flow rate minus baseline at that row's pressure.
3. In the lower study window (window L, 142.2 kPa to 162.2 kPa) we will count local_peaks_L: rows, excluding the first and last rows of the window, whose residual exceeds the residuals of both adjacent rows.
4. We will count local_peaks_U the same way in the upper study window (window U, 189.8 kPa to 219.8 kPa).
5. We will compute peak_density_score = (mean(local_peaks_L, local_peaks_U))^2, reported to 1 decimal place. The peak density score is 4.0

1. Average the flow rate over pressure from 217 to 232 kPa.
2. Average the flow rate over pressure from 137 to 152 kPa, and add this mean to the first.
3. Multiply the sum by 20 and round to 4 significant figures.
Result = 8411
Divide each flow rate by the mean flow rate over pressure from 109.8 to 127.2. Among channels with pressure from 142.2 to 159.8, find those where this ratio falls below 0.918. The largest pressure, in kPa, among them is 158.5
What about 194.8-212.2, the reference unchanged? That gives 208.5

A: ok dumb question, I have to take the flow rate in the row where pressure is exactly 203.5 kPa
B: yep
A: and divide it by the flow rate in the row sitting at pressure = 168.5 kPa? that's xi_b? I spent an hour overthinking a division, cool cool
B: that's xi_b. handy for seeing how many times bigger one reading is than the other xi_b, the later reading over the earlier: 0.99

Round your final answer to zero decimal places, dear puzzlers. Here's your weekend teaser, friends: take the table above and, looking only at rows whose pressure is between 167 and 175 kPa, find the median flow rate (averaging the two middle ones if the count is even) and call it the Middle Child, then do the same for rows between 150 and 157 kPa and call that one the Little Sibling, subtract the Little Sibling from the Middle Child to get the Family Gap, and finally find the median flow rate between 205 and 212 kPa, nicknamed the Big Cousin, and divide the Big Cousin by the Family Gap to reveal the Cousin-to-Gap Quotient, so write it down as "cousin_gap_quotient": -11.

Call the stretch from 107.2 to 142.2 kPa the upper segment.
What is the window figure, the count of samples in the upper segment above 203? 14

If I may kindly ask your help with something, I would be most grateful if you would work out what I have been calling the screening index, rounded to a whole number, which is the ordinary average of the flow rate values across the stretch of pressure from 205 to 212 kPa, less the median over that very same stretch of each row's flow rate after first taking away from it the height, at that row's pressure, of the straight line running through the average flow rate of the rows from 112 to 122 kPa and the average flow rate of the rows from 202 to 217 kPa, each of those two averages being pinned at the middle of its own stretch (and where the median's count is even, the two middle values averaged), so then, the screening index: 201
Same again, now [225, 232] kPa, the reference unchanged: 197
